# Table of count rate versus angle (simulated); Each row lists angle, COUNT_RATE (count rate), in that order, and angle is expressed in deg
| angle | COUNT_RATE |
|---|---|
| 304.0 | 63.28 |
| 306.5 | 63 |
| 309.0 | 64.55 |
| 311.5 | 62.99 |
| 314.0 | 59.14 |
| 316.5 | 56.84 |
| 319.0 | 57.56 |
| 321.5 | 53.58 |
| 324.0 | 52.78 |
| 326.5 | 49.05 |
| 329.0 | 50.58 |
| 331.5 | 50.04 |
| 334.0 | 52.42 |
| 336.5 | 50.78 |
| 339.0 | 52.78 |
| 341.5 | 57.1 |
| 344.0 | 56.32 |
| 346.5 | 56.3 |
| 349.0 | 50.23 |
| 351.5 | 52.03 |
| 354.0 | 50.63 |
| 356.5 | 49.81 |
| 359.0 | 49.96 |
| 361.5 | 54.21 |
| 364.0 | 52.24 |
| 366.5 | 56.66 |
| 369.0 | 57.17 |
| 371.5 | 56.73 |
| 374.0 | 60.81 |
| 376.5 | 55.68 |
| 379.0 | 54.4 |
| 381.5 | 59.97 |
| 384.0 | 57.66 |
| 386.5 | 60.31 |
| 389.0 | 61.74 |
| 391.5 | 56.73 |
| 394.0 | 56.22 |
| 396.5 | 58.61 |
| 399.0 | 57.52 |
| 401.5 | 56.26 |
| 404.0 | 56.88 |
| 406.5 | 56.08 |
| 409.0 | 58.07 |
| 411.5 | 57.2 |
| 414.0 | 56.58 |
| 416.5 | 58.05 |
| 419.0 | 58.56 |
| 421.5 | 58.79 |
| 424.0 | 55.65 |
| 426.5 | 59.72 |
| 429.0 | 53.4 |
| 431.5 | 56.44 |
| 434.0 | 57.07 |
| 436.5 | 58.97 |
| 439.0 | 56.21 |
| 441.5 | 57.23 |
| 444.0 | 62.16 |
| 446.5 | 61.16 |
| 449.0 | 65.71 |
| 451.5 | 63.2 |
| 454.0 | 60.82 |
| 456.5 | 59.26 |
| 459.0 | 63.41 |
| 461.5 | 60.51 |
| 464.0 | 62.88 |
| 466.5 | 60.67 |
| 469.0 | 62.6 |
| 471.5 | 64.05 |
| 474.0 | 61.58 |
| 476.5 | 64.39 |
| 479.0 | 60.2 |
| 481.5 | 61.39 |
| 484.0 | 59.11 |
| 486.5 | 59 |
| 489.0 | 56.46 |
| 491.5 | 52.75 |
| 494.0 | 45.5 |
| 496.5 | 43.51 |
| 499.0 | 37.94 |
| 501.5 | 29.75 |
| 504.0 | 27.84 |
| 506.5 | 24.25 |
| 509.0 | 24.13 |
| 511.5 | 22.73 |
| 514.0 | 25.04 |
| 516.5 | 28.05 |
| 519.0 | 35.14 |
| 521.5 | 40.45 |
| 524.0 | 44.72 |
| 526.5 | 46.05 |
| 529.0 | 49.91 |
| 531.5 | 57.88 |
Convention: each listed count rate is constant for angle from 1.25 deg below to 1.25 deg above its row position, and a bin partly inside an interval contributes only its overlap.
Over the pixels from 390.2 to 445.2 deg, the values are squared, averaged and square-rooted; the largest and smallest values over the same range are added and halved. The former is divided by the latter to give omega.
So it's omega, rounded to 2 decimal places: 0.99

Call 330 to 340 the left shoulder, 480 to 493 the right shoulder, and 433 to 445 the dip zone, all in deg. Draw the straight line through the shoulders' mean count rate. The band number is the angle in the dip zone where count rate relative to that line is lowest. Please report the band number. 439.0 deg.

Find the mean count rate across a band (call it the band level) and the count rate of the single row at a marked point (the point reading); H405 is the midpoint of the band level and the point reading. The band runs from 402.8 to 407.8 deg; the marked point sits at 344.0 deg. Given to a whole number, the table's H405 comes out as 56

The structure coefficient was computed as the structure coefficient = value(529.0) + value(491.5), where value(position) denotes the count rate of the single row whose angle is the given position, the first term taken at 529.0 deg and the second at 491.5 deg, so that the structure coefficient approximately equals 103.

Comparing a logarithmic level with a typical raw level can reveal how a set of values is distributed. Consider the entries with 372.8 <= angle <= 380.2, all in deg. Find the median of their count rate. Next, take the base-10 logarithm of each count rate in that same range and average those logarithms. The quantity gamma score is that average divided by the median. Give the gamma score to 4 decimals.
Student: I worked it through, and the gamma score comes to 0.0315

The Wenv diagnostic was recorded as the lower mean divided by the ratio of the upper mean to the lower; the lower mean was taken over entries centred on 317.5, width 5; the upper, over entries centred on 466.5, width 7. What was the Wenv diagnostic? 53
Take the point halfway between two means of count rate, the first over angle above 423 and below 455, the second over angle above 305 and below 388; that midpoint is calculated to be 57.2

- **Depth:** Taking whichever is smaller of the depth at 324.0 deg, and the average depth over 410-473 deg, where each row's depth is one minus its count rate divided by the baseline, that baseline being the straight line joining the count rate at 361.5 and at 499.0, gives -0.34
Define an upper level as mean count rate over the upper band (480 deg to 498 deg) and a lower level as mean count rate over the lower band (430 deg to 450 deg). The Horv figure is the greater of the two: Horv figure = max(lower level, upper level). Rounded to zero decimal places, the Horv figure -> 59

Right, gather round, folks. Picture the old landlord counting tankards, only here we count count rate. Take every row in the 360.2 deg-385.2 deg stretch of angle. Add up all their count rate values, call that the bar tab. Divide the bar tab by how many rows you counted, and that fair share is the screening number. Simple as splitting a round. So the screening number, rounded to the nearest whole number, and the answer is 57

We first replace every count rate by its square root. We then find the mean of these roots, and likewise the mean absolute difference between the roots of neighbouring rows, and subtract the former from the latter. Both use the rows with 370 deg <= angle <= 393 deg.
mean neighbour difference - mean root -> -7.4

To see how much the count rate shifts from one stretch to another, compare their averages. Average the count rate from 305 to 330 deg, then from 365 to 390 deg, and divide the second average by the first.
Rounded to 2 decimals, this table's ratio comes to 1.02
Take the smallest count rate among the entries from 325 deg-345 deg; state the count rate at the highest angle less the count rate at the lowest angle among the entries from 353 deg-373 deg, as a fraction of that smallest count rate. 0.1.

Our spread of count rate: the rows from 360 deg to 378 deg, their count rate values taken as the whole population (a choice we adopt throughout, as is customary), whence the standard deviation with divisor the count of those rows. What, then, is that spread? 2.5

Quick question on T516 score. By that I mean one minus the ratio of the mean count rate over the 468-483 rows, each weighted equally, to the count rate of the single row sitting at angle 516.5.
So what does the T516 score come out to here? -1.22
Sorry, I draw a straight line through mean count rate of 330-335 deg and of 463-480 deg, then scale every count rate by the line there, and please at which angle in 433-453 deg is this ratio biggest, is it 449.0 deg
